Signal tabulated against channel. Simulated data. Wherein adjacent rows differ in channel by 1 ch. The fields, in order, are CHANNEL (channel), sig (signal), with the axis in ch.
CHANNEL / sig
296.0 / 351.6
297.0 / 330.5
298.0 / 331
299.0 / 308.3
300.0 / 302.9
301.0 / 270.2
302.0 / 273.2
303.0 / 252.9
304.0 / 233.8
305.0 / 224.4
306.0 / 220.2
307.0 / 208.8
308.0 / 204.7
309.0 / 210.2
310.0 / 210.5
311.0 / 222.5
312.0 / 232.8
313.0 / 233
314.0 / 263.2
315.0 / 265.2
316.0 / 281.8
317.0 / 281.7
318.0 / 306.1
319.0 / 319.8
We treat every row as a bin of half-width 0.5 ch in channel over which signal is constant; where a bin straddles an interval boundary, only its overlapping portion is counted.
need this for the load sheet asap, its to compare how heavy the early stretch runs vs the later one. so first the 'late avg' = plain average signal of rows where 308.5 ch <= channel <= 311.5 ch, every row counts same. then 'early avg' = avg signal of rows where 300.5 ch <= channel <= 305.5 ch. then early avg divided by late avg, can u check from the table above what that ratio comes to 1.17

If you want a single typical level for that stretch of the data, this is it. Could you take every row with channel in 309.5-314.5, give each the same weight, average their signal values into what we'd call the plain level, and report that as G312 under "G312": 232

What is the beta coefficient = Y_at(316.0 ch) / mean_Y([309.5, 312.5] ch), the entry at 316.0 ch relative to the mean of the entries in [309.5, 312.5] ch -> 1.3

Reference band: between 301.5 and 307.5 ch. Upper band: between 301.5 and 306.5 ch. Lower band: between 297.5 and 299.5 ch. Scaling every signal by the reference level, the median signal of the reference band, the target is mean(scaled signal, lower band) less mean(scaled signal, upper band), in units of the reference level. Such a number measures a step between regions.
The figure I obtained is 0.3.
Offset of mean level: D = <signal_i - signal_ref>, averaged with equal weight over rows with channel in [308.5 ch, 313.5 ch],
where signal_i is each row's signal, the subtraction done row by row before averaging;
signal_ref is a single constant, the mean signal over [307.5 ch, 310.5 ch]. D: 13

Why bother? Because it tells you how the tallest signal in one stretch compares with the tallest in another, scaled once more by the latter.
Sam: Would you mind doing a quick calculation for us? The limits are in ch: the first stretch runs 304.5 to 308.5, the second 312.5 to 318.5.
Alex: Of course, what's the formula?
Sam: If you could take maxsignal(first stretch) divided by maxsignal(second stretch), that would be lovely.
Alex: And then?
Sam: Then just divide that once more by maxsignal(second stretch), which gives 0.0024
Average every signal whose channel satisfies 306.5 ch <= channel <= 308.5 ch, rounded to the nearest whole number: 207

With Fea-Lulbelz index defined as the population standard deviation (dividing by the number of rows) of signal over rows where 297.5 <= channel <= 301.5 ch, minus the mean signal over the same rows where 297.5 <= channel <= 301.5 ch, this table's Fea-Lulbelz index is -281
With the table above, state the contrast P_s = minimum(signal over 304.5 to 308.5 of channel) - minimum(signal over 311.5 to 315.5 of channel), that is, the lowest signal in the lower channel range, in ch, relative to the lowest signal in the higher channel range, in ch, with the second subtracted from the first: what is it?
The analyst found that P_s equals -28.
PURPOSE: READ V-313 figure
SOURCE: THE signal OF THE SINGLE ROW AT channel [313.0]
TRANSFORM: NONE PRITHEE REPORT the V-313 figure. 233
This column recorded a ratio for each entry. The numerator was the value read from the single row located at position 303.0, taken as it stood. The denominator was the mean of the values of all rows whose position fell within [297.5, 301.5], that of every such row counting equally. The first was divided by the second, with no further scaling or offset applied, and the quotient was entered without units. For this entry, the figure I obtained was 0.83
